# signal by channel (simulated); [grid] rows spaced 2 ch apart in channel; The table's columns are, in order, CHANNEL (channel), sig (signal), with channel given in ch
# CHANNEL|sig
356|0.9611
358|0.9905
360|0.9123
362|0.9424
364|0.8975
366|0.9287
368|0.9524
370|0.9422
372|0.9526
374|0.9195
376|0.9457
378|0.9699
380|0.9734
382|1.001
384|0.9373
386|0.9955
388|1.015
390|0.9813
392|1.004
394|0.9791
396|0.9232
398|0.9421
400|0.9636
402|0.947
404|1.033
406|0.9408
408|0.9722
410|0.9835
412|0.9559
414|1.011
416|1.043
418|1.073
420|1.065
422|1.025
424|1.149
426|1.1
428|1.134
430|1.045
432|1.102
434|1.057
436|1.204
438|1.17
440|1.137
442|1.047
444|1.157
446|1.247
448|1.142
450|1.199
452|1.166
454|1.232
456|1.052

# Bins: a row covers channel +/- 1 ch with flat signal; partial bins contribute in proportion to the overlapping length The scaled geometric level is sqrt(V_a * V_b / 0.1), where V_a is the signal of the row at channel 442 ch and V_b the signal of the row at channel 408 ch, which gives 3.19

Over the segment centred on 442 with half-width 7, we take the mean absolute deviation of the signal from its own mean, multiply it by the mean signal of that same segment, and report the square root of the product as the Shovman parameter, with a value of 0.22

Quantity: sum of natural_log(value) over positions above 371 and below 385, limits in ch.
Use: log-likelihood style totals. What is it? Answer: -0.31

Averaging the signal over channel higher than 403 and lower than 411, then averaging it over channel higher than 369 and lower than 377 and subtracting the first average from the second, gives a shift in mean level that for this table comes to -0.042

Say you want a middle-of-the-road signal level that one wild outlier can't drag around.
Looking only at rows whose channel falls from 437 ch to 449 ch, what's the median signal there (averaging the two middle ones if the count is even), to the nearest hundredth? 1.15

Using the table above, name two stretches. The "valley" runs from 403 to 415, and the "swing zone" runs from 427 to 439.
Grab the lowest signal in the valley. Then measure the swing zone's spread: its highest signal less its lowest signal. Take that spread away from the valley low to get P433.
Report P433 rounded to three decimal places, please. 0.782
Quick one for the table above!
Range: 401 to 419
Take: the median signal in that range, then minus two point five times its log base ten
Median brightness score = 0.018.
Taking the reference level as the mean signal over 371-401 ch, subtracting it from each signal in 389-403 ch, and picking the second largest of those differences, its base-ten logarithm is -1.8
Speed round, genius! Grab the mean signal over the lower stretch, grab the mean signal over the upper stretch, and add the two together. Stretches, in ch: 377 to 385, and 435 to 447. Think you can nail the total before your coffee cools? 2.13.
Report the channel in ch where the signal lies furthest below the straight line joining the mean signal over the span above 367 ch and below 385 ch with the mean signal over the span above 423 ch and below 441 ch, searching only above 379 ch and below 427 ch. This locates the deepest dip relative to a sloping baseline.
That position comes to 412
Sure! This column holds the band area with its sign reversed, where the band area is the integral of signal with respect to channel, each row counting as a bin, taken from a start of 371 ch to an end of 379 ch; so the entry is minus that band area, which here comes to -7.6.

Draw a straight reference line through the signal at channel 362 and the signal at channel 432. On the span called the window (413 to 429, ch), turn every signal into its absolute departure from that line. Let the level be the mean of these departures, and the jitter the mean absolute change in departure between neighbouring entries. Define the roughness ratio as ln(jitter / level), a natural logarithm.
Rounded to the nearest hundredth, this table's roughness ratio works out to -0.16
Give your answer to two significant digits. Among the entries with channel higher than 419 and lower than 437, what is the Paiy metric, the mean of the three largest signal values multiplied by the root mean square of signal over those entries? 1.3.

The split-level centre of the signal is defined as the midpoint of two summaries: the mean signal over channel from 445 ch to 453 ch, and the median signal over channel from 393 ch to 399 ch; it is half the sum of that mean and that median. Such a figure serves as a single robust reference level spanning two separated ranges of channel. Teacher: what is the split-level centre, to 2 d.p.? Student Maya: 1.07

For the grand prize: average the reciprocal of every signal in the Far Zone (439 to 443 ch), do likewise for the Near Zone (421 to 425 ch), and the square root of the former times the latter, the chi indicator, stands 0.92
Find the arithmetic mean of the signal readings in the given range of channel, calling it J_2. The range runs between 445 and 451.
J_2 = 1.20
